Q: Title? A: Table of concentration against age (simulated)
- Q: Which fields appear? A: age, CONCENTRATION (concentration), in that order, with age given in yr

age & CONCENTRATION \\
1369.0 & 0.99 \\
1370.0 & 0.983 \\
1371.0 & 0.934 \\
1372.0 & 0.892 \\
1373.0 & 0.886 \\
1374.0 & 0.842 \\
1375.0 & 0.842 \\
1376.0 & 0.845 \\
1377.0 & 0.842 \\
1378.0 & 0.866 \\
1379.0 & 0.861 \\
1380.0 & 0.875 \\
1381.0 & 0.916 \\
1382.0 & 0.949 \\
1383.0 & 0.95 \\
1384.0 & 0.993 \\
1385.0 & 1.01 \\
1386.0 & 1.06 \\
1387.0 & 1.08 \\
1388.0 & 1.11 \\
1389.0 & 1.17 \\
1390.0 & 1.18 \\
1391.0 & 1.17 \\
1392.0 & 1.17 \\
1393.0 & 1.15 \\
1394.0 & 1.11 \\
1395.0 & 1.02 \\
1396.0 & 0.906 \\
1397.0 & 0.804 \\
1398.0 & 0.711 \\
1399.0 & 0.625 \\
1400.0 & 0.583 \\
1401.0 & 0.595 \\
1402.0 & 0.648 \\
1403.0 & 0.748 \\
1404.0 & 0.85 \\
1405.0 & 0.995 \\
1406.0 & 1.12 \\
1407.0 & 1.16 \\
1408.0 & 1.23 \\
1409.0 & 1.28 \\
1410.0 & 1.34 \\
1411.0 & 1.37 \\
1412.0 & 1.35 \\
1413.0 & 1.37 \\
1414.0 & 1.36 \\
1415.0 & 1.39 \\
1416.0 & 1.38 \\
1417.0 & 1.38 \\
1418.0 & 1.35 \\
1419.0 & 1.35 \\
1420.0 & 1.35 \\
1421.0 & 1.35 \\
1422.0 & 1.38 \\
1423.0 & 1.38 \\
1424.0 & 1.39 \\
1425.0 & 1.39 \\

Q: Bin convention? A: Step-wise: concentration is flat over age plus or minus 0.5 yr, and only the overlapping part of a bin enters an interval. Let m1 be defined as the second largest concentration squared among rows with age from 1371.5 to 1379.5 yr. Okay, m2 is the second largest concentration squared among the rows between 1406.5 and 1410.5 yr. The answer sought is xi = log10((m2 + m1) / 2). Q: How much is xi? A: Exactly 0.08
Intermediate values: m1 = 0.8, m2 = 1.6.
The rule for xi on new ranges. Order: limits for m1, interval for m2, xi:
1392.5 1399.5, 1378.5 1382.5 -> 0.02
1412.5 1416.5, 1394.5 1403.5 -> 0.13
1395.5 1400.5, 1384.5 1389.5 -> -0.03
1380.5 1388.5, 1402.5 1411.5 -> 0.17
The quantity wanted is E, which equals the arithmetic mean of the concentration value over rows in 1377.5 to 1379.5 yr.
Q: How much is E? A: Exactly 0.86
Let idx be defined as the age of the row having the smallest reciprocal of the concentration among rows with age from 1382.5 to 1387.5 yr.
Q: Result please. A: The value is 1387.0 yr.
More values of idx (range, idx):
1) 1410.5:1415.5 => 1415.0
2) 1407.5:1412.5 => 1411.0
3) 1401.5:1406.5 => 1406.0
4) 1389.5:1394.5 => 1390.0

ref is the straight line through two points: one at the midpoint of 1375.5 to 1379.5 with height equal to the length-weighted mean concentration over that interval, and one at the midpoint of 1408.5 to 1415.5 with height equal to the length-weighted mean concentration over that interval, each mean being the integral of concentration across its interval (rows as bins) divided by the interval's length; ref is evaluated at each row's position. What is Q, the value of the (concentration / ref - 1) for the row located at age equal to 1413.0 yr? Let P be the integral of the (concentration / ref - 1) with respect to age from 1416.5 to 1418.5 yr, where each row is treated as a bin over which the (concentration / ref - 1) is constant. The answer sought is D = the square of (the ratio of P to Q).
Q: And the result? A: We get 919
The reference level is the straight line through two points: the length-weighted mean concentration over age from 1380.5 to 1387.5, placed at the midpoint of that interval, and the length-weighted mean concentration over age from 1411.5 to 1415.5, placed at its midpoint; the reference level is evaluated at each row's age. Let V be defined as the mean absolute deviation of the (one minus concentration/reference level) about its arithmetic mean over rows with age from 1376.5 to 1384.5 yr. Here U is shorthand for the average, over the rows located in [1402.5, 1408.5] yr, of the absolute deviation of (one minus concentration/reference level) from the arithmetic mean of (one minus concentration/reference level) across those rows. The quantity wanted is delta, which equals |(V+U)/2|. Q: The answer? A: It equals 0.07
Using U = 0.11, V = 0.022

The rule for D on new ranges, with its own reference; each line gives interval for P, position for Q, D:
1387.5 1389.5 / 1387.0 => 8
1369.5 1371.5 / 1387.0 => 37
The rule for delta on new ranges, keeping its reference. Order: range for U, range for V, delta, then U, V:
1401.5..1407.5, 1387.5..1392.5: 0.07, 0.13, 0.016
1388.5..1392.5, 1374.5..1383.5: 0.02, 0.02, 0.015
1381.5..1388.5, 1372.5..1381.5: 0.03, 0.03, 0.023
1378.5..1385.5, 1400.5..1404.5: 0.05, 0.02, 0.066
